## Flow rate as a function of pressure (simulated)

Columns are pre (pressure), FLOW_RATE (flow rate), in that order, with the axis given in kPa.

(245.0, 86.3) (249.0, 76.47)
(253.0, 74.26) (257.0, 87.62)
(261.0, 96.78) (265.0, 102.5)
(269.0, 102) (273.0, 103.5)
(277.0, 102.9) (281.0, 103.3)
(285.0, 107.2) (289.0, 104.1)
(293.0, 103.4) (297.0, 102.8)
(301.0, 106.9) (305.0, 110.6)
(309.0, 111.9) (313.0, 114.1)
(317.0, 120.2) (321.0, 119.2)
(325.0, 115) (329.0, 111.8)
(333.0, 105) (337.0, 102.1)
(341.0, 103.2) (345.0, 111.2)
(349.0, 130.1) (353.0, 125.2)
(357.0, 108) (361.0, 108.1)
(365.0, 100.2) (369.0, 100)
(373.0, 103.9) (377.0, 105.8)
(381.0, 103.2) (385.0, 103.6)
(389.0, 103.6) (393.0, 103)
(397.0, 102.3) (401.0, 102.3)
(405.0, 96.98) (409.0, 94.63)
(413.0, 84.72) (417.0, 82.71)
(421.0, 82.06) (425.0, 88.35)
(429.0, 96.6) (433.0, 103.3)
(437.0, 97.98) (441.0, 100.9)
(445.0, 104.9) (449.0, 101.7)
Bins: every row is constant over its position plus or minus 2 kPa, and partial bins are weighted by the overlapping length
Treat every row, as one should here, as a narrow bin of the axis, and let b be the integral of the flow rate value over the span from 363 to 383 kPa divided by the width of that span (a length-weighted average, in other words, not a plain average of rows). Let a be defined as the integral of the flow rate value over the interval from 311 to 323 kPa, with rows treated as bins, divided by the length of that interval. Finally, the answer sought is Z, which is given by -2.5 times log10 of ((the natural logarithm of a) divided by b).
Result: 3.33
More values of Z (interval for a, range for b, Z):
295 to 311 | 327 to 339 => 3.39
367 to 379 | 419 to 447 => 3.29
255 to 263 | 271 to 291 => 3.41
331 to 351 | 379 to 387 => 3.36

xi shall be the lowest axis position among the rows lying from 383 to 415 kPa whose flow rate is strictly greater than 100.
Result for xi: 385.0 kPa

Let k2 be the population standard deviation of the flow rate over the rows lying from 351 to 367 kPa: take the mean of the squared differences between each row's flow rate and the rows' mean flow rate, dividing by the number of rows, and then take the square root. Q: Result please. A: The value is 9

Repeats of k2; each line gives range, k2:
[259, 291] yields 3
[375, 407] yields 2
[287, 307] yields 3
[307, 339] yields 6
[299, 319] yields 4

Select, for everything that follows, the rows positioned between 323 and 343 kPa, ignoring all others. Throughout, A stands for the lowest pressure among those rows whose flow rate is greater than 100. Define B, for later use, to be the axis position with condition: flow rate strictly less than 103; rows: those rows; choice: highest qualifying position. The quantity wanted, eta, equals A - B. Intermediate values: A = 325.0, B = 337.0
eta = -12 kPa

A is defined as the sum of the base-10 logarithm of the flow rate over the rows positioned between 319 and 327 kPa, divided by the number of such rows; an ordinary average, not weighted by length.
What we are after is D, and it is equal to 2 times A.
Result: 4.14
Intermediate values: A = 2.07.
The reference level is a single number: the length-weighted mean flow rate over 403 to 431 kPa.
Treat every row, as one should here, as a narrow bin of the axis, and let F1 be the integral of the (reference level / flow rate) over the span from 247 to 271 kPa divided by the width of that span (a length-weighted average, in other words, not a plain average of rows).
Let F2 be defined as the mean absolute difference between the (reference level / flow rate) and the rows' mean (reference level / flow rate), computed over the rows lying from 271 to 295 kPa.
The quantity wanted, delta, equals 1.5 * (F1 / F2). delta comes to 177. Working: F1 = 1.01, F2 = 0.009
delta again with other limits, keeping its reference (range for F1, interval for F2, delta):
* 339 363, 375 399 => 190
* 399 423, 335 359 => 24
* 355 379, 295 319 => 41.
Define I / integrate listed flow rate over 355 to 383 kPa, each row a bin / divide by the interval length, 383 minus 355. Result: 104.2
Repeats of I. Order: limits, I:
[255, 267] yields 95.6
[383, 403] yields 103.0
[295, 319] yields 111.1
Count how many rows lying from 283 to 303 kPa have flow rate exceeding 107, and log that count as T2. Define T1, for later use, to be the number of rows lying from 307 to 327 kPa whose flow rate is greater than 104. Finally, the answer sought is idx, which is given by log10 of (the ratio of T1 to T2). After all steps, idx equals 0.70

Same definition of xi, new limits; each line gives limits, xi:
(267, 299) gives 269.0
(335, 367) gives 337.0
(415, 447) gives 433.0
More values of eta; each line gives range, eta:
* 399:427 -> -24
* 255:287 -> -12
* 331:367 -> -32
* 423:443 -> -8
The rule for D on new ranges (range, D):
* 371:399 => 4.03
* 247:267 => 3.88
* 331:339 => 4.03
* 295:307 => 4.06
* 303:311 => 4.09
